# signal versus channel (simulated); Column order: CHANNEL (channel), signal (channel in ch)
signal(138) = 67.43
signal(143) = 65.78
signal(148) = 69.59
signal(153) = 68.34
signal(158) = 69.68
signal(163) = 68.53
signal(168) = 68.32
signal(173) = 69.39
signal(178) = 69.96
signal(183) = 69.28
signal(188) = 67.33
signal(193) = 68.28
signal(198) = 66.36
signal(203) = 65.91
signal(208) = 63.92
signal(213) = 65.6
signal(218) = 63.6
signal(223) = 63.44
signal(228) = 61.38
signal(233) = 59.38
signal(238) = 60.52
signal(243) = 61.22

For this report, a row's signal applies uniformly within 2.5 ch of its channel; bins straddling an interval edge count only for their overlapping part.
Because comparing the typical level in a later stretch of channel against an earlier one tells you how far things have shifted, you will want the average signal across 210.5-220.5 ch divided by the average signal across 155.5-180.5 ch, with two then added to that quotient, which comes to 2.934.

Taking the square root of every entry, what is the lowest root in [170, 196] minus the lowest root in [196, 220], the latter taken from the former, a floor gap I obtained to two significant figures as 0.23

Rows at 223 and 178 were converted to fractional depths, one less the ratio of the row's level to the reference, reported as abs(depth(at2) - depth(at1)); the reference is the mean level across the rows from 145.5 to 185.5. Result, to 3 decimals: 0.094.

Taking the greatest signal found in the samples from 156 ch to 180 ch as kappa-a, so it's 69.96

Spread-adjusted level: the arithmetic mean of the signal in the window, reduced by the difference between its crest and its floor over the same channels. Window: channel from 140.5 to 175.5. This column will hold 65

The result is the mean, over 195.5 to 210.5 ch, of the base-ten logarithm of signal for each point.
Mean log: 1.82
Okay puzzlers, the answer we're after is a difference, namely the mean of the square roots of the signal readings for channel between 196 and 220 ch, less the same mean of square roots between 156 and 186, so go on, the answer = -0.25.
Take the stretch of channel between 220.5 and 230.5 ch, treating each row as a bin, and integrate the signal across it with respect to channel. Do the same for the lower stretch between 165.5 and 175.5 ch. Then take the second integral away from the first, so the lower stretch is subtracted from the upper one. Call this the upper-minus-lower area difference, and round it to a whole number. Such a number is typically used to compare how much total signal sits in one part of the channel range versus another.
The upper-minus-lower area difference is -64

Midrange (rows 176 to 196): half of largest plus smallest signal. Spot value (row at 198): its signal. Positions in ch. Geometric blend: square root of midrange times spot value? 67.5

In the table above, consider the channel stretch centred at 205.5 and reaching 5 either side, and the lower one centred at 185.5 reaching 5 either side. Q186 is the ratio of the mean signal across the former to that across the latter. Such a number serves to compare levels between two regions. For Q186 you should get 0.95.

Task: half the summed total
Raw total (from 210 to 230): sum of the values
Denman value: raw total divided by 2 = 127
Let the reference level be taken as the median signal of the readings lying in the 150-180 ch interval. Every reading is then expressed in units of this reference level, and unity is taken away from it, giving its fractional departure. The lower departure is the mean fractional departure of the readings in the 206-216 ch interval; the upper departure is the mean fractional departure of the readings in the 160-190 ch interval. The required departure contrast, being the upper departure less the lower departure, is 0.06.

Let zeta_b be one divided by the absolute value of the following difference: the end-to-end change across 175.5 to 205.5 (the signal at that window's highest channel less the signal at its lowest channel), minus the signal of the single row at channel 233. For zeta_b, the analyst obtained 0.0158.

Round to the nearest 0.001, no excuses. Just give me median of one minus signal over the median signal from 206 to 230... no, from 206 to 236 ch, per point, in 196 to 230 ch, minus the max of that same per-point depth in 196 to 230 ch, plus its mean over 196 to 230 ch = -0.053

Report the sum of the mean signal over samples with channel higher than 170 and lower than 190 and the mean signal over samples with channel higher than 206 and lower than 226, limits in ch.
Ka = 133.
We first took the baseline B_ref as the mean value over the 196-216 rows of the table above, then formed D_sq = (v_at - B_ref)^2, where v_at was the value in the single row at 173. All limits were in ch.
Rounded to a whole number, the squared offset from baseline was 16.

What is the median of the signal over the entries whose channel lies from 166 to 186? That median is 69.3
